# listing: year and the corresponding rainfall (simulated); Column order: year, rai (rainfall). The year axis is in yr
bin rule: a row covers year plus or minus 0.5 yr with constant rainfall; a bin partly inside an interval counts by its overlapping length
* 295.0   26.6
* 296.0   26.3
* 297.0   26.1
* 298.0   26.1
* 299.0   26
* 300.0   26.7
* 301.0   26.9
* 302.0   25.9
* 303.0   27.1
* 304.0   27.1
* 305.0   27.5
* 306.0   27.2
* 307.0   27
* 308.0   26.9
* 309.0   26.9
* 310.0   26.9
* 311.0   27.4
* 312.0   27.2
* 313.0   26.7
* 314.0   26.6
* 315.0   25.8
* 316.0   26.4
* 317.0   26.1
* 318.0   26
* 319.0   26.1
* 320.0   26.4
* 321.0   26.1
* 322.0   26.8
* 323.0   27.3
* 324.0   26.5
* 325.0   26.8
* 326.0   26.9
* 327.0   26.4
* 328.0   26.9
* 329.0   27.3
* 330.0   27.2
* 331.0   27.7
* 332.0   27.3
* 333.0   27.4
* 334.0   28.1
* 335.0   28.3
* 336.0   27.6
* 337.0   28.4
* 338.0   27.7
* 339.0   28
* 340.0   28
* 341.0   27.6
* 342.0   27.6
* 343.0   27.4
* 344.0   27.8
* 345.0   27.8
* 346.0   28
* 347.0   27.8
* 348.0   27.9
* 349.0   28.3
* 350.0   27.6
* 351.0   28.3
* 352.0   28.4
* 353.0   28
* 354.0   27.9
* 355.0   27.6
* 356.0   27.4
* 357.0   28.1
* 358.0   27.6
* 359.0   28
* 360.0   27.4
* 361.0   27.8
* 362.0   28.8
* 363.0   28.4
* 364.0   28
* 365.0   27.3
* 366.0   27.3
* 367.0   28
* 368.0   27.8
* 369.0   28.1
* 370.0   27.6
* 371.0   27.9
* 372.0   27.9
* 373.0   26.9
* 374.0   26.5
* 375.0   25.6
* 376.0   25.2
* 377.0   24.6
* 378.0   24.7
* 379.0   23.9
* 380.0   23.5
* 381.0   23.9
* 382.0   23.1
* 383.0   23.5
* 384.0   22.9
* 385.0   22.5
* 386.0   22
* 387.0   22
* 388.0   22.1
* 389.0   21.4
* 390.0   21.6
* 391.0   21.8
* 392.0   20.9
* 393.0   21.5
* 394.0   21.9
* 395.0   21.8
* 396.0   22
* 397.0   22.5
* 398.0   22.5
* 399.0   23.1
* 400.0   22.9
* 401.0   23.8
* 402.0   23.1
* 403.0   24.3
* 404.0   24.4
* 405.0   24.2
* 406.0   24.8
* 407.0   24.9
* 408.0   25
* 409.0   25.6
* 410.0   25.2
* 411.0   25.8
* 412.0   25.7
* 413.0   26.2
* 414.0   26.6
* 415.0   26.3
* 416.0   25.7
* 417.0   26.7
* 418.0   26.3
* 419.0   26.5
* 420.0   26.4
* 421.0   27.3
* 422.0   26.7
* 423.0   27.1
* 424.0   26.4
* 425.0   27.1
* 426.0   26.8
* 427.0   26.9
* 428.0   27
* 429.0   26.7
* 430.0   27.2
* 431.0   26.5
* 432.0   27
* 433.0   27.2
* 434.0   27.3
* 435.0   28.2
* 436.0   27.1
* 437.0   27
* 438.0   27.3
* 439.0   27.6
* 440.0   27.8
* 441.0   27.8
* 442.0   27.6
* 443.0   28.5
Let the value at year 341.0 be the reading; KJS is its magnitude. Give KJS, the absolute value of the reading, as 27.6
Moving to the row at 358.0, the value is 27.6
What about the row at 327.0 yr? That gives 26.4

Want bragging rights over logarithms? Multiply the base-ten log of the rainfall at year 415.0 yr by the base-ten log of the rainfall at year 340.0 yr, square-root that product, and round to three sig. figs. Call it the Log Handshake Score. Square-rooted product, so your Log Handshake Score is 1.43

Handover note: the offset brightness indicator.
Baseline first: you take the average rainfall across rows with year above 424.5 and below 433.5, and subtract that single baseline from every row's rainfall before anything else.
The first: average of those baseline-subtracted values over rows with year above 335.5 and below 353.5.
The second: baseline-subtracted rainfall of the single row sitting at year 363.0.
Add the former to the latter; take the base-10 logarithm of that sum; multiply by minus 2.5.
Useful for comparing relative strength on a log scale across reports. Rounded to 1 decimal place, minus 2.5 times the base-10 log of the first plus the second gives -1.0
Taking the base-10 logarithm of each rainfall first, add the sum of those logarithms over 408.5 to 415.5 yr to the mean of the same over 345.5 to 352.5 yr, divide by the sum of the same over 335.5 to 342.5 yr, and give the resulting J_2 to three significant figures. 1.12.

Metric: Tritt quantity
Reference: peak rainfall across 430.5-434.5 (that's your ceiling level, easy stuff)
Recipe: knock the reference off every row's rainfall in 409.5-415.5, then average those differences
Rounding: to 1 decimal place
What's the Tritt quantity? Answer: -1.3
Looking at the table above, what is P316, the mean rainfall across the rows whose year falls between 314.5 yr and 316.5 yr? 26.1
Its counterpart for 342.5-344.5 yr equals 27.6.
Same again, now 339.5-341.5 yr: 27.8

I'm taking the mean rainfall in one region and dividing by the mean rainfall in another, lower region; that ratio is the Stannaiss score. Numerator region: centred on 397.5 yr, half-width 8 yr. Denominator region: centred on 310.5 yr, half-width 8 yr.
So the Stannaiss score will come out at 0.84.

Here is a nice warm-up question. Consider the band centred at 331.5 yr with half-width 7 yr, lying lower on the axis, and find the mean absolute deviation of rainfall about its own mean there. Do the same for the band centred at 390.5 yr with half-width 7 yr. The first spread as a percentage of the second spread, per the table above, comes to 127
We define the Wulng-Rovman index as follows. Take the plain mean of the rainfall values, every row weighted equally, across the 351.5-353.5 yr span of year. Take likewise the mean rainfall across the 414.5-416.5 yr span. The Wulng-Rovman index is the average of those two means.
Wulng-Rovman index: 27.1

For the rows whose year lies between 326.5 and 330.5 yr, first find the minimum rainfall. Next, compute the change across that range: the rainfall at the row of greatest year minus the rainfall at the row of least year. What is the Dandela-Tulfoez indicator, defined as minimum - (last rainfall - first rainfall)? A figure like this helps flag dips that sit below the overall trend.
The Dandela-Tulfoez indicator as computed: 25.6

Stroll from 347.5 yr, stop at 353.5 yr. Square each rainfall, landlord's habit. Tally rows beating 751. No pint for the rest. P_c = 6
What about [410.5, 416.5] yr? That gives 0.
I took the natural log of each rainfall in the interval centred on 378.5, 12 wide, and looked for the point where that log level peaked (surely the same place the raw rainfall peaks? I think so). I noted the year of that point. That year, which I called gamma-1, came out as 373.0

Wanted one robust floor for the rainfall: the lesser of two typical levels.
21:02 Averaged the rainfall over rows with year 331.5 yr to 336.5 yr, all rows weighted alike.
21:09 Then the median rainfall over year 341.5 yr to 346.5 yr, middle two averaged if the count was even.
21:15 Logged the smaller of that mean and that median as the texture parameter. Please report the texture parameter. 27.7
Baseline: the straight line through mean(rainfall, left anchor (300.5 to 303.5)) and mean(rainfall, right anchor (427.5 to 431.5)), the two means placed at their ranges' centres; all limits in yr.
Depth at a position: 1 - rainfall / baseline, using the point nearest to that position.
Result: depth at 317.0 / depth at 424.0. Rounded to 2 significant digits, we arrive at 1.3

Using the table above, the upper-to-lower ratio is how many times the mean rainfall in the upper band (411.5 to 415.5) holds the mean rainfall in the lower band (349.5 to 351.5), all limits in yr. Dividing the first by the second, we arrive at 0.94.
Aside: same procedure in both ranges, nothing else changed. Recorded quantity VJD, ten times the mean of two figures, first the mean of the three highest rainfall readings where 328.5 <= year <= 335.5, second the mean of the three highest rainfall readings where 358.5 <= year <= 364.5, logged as 282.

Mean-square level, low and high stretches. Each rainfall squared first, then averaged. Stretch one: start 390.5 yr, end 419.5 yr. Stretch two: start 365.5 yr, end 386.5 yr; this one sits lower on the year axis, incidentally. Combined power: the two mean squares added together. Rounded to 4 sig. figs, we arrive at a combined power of 1239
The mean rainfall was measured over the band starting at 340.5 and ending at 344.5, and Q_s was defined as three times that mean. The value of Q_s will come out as 82.8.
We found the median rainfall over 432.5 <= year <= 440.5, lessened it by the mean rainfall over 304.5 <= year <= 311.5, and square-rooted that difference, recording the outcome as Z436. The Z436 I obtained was 0.4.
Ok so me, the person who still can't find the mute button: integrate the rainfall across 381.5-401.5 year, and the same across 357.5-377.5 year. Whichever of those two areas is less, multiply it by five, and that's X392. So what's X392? 2229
